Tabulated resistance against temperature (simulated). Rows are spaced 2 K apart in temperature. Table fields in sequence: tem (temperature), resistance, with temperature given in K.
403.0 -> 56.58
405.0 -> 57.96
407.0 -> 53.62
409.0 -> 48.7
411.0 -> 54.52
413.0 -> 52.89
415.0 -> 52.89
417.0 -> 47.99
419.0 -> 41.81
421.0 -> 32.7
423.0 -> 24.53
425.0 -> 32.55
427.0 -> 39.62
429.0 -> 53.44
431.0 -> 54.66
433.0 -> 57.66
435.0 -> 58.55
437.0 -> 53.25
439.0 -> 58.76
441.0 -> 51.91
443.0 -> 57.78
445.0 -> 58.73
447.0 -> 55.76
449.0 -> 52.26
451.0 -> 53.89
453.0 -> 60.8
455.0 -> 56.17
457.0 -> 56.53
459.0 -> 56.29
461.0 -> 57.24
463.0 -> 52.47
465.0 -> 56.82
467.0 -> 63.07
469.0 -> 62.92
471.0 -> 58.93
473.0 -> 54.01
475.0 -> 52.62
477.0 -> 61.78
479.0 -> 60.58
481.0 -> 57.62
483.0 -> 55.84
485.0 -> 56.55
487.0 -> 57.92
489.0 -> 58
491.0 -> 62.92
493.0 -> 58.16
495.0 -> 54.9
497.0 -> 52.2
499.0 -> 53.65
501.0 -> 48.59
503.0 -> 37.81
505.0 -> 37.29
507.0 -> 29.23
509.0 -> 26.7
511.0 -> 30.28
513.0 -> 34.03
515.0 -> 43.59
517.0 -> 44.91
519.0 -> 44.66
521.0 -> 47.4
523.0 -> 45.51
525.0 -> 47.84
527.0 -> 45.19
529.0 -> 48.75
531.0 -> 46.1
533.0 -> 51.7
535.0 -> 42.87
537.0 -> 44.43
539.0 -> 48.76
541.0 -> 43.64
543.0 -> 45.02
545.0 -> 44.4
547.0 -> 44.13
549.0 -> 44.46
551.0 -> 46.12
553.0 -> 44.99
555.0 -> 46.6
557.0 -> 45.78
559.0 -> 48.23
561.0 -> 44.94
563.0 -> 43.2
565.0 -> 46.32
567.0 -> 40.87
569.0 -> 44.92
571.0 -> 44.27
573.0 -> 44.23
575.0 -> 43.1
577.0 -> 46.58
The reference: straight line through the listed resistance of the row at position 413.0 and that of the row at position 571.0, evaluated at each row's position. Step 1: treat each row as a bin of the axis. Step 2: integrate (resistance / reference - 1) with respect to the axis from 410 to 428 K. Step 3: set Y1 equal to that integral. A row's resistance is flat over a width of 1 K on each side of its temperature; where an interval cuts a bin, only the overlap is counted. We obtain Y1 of -3.6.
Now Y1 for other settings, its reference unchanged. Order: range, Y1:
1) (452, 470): 2.8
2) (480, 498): 3.1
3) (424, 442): -0.2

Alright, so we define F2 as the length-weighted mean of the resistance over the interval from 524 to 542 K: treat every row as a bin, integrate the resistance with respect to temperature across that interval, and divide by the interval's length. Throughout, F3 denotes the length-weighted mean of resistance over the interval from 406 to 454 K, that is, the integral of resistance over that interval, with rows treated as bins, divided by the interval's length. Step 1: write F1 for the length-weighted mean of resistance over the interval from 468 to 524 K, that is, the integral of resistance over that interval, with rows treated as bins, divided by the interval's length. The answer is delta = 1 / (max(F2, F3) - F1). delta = 1.3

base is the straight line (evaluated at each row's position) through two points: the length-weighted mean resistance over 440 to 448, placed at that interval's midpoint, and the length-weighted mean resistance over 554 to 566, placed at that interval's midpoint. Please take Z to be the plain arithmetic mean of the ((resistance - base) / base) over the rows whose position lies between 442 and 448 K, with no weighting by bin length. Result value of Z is 0.03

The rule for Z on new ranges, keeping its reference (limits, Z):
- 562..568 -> -0.04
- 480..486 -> 0.08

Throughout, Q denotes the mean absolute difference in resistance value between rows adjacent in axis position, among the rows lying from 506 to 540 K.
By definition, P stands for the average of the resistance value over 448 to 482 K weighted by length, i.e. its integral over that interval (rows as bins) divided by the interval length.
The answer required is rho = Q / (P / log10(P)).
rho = 0.11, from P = 57.3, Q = 3.6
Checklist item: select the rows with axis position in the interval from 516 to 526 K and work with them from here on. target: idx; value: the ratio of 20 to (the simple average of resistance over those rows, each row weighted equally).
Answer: 0.43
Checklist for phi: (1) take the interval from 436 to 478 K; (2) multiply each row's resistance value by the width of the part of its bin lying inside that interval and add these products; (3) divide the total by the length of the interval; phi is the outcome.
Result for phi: 57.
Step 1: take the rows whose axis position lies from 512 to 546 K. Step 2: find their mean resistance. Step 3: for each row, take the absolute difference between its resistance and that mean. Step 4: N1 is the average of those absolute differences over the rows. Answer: 2.3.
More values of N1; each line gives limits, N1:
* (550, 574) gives 1.3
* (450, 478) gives 2.9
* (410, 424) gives 9.3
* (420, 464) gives 7.0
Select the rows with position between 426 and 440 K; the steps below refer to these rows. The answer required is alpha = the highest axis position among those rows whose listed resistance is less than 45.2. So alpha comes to 427.0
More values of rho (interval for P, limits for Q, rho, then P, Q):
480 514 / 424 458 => 0.15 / 47.7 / 4.4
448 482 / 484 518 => 0.12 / 57.3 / 4.0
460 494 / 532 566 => 0.07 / 58.1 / 2.4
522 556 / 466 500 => 0.10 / 45.9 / 2.8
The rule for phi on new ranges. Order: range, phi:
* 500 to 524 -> 39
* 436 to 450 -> 55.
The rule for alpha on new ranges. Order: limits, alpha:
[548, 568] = 567.0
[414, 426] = 425.0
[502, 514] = 513.0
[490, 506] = 505.0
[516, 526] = 519.0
